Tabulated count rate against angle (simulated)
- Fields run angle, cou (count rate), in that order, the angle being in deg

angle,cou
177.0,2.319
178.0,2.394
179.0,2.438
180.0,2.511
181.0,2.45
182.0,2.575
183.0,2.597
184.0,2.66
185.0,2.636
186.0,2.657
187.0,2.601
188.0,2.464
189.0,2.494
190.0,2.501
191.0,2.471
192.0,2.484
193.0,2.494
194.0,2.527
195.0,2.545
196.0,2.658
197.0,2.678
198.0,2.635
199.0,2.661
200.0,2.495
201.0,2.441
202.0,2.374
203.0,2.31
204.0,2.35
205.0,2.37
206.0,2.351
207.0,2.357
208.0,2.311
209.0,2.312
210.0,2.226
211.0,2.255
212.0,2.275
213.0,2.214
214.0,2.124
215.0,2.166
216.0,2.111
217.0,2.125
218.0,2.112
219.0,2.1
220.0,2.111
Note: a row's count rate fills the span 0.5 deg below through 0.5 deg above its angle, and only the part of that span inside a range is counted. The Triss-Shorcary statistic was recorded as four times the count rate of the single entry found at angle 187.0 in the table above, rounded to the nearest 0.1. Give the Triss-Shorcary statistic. 10.4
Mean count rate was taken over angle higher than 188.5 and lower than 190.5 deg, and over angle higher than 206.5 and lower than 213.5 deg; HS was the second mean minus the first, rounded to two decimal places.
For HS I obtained -0.22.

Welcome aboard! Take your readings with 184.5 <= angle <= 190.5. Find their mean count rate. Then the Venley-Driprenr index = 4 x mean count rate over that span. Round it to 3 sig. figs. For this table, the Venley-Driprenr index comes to 10.2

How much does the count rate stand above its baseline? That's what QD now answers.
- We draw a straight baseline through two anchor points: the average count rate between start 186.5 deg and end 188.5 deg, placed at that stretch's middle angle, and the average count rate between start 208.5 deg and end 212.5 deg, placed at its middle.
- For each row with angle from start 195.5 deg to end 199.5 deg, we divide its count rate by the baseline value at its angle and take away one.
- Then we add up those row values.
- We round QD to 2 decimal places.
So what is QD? 0.40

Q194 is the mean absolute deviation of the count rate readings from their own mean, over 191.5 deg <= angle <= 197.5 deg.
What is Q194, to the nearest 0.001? 0.069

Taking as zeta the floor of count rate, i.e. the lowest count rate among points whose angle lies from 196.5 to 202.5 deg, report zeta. 2.374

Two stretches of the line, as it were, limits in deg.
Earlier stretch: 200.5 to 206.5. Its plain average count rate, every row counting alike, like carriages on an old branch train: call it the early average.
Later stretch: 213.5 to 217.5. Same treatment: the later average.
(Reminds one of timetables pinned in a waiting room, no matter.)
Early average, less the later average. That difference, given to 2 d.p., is 0.23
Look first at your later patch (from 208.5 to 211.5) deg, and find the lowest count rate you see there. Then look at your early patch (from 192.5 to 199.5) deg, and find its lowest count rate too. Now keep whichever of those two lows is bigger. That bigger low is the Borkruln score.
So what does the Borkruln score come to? 2.49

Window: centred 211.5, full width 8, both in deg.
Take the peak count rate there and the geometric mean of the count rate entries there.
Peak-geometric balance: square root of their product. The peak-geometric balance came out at 2.27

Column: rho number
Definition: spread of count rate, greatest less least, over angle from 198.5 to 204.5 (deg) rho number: 0.35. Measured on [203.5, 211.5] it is 0.14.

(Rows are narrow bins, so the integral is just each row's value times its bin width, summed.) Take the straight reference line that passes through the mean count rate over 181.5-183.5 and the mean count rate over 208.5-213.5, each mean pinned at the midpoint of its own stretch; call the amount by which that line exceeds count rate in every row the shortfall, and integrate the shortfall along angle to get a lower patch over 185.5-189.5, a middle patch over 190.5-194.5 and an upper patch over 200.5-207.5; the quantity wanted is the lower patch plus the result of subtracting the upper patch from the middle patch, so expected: 0.0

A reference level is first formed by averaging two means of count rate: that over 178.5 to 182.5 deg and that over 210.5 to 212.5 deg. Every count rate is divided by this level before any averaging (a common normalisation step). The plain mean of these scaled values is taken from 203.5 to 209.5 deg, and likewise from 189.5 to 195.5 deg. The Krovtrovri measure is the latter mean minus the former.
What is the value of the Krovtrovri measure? 0.07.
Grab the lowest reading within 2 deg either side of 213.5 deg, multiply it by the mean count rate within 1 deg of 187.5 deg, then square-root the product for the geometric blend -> 2.32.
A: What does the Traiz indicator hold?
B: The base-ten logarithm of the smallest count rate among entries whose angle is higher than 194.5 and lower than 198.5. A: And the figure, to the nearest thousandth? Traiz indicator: 0.406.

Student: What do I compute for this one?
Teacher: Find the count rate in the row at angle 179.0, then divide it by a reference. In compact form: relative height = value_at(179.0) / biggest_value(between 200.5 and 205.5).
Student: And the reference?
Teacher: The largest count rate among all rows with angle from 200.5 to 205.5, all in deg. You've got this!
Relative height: 1.00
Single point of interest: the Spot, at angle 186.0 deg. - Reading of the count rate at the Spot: 2.657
